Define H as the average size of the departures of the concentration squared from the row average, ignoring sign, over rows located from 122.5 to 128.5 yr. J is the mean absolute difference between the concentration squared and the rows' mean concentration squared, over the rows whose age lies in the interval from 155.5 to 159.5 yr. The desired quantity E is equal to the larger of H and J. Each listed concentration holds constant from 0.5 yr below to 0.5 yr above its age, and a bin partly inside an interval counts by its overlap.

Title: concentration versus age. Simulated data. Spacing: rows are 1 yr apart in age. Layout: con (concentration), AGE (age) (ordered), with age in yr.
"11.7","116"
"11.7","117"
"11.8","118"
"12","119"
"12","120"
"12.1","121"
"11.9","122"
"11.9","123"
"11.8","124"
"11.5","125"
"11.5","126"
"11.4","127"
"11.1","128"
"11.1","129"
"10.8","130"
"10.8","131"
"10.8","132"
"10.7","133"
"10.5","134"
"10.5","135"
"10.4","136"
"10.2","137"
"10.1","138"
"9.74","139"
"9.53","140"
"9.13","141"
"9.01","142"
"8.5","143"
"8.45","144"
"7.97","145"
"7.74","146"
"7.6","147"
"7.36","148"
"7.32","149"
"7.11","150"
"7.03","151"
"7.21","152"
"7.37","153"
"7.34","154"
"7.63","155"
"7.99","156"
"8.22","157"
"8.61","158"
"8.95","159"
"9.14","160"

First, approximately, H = 4.9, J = 6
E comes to 5.7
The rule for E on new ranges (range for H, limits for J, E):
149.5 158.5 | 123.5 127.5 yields 6.9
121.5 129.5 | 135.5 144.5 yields 11.3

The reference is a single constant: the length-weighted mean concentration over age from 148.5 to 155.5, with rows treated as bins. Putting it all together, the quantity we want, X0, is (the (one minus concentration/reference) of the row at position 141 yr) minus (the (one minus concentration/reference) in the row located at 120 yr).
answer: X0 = 0.4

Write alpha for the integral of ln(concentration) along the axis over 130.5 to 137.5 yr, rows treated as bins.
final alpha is 16.5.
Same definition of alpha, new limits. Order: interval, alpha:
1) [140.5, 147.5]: 14.8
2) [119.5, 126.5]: 17.3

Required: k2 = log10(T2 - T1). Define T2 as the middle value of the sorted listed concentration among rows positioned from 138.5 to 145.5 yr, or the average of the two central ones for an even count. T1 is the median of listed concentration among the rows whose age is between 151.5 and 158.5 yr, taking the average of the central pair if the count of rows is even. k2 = 0.1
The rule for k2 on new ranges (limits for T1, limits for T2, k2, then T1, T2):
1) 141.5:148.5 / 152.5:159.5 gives -1.7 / 8.0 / 8.0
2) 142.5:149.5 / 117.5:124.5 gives 0.6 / 7.7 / 11.9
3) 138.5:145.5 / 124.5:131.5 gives 0.3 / 9.0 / 11.1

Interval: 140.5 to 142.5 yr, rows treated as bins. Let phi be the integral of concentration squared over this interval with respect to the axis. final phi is 165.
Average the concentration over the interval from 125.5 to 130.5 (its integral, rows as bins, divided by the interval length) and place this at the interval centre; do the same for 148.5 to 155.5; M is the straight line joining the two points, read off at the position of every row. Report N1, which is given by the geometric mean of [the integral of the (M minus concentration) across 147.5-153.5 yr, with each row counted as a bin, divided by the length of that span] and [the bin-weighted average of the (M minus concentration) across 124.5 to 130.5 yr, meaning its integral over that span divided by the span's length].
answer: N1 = 0.09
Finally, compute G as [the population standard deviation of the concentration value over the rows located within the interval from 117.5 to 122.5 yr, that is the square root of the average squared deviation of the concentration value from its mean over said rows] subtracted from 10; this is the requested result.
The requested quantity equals 9.90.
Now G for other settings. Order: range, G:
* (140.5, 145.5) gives 9.58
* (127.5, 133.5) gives 9.84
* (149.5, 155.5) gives 9.80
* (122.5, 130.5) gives 9.65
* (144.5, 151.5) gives 9.69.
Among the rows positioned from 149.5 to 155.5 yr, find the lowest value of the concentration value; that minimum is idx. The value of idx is 7.03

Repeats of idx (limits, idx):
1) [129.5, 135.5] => 10.5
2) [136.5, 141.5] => 9.13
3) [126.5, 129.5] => 11.1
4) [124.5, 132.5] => 10.8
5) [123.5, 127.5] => 11.4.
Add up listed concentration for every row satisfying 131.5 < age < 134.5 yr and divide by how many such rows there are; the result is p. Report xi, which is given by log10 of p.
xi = 1.03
